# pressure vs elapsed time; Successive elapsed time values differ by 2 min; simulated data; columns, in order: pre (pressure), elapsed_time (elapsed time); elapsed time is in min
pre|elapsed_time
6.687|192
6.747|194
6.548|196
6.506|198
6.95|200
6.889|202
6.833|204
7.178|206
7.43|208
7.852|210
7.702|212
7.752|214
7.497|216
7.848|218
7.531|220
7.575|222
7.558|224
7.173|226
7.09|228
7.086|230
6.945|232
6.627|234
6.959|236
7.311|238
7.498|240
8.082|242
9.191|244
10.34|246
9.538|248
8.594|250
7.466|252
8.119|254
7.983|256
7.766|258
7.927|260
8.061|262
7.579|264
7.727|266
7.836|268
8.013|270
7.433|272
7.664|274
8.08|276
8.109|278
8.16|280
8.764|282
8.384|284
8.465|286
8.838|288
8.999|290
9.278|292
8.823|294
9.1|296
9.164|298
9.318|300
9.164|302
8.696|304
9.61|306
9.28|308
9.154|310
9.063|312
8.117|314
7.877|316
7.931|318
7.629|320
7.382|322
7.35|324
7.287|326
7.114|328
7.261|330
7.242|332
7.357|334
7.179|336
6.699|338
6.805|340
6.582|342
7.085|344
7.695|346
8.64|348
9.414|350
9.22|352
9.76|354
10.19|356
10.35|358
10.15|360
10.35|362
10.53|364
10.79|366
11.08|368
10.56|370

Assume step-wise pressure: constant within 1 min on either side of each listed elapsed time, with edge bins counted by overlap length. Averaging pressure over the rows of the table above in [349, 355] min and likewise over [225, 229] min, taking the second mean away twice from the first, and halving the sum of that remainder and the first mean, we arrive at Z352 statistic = 2.33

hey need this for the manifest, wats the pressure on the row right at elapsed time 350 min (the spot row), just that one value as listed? 9.414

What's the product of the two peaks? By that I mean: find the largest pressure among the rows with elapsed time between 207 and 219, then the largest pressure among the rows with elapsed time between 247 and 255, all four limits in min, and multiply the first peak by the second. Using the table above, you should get 75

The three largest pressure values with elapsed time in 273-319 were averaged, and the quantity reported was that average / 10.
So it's 0.94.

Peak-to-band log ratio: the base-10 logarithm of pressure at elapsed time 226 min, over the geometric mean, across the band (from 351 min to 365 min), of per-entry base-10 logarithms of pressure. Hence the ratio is 0.85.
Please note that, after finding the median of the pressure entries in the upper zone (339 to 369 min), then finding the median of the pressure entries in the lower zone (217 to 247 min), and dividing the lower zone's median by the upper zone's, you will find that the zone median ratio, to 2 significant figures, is 0.77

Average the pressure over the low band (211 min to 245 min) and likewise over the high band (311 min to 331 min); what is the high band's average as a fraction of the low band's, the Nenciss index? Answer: 1.03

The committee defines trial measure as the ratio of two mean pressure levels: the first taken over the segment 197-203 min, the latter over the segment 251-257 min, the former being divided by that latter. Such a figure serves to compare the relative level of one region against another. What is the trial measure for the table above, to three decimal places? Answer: 0.863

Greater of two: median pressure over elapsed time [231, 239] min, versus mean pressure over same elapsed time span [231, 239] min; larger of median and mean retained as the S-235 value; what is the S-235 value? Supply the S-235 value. 7.0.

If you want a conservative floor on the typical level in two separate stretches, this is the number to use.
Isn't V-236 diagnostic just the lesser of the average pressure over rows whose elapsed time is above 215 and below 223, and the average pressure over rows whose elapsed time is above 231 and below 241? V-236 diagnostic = 7.07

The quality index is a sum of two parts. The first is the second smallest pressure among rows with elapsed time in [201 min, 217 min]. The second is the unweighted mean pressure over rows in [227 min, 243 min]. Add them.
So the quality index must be 14.1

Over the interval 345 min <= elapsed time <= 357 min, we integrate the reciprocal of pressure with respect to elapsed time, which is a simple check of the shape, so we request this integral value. 1.32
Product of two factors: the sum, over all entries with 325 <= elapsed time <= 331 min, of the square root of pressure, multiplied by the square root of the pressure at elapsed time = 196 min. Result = 20.6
